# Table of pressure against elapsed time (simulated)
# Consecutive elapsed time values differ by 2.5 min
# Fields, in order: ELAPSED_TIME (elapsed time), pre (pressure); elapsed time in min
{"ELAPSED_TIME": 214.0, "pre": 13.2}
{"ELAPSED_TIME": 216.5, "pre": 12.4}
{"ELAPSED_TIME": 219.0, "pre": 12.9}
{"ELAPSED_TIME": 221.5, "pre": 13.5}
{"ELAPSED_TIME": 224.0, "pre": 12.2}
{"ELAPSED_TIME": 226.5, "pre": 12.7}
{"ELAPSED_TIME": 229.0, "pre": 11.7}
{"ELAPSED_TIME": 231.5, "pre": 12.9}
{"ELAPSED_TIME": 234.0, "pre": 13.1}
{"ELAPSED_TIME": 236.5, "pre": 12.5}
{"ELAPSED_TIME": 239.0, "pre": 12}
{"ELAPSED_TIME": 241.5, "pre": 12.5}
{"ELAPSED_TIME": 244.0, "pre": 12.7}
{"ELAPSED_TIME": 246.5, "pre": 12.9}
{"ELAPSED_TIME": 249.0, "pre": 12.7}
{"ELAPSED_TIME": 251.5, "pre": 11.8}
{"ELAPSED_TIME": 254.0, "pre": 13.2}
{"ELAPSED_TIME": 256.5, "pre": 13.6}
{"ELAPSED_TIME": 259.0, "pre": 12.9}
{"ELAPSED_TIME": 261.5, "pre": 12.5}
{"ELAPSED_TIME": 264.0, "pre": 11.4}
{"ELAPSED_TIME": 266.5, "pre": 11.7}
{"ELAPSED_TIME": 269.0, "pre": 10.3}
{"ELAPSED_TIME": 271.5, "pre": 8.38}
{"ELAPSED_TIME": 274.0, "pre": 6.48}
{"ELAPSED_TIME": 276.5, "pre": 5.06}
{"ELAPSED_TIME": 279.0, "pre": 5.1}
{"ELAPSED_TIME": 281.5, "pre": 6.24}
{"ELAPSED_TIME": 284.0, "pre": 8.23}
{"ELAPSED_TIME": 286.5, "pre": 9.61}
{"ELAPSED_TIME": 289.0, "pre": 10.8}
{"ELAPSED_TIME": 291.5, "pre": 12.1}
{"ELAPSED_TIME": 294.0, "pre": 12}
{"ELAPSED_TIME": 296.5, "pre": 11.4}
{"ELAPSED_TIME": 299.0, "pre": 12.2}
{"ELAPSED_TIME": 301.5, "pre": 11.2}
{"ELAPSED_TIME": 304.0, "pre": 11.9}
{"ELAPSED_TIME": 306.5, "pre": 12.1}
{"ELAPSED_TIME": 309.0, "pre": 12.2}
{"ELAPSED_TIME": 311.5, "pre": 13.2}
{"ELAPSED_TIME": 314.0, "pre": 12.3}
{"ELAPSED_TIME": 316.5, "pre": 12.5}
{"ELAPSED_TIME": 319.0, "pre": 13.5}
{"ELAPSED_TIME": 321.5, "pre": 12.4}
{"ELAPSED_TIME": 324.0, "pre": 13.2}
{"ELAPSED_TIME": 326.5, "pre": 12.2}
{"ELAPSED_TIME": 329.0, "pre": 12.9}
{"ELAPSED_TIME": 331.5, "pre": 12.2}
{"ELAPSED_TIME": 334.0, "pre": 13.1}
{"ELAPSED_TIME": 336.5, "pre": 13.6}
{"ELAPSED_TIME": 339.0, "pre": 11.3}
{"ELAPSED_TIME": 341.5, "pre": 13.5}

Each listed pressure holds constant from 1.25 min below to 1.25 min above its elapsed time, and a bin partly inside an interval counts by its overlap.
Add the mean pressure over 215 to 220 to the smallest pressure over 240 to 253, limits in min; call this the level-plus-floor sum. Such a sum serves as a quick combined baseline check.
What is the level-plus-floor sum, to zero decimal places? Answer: 24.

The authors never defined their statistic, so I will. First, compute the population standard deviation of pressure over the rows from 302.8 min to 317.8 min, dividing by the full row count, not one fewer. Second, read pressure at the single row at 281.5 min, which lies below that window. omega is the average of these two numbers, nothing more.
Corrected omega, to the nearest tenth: 3.3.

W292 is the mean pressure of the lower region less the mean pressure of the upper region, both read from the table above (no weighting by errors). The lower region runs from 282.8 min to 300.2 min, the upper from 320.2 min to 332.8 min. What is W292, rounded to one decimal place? -1.7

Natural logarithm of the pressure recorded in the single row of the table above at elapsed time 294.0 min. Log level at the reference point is 2.48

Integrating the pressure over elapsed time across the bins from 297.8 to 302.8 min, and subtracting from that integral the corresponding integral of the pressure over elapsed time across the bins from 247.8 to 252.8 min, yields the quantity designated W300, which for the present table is -2.8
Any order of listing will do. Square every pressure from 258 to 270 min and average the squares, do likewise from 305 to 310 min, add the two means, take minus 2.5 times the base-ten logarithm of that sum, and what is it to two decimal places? -6.14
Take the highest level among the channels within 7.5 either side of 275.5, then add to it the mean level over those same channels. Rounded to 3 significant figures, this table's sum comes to 17.2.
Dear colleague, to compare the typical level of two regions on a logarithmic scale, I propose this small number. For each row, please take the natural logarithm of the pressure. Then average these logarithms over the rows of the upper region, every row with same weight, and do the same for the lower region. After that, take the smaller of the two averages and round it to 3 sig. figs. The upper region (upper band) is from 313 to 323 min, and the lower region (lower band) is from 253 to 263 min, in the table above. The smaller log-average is 2.54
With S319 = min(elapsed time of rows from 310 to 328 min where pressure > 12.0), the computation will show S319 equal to 311.5 min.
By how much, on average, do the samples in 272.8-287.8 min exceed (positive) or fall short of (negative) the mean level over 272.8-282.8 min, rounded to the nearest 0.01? 1.07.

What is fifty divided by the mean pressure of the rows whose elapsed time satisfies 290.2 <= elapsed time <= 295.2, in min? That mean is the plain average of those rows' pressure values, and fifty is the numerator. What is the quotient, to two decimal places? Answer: 4.15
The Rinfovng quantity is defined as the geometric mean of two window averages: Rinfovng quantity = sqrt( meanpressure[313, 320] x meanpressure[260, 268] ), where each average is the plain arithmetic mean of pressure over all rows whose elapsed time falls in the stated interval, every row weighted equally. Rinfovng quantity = 12.3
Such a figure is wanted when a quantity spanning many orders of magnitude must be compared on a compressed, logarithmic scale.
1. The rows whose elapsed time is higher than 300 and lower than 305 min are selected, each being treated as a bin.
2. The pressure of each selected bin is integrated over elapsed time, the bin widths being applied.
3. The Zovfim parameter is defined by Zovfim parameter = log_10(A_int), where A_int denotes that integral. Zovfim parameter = 1.8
